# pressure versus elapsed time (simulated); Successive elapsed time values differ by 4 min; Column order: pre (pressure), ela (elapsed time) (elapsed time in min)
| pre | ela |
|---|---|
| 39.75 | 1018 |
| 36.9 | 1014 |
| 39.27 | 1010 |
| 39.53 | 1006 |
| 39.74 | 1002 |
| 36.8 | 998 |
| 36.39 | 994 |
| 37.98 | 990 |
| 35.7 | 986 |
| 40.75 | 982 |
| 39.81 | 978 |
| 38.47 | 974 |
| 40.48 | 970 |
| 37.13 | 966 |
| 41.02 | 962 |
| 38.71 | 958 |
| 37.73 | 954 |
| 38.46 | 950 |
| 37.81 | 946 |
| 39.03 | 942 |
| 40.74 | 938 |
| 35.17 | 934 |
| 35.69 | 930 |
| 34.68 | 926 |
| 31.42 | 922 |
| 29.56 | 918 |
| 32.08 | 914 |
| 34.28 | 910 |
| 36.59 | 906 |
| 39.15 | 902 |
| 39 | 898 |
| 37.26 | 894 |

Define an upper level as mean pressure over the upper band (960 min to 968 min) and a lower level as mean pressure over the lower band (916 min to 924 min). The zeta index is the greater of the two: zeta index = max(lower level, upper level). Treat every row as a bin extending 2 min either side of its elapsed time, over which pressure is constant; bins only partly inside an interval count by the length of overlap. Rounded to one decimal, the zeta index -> 39.1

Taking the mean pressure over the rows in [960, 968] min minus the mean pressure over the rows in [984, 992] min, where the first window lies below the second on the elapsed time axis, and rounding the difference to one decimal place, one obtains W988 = 2.2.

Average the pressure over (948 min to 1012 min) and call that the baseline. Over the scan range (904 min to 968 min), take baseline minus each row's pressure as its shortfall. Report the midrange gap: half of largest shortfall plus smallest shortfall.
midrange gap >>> 3.3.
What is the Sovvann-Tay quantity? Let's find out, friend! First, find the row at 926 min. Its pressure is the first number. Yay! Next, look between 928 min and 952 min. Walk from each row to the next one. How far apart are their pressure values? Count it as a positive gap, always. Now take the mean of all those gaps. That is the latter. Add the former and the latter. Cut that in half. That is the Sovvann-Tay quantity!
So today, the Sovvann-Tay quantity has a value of 18.3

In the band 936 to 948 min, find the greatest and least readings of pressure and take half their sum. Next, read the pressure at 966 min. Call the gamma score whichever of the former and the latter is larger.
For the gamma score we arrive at 39.3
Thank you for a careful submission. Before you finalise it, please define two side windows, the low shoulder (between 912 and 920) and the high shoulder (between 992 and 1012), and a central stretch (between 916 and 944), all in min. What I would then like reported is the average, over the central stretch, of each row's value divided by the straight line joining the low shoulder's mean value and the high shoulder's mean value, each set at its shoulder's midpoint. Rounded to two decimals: 1.10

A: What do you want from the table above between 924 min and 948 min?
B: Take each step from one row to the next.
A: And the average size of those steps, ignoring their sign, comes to 2.0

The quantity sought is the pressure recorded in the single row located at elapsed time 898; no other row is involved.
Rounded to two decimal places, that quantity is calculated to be 39.00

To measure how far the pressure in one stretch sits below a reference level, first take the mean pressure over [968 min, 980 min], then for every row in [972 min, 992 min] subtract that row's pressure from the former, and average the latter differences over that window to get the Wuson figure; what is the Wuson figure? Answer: 1.0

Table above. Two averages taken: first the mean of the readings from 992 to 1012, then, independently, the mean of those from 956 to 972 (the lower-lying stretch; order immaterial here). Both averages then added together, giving 77.7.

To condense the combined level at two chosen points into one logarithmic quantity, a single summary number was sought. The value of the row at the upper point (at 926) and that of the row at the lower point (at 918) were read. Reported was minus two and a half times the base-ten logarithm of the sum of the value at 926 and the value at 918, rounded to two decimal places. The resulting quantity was -4.52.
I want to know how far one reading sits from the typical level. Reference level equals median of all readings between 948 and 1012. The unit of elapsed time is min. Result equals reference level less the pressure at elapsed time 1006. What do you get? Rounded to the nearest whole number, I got -1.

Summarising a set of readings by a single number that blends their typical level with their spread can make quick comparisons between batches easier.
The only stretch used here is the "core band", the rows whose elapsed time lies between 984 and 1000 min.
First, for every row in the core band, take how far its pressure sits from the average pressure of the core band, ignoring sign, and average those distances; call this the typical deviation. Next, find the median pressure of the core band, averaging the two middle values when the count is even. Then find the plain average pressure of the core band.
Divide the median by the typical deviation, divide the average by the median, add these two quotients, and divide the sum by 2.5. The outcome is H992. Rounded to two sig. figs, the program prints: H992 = 22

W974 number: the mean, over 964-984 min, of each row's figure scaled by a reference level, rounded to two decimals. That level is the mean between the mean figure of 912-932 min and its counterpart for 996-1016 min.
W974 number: 1.11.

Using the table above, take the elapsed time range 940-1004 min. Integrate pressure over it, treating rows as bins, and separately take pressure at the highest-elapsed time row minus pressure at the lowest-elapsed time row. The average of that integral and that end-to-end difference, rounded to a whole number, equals 1232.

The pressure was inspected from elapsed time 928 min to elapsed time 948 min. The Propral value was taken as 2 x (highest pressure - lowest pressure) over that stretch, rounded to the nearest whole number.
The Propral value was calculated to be 11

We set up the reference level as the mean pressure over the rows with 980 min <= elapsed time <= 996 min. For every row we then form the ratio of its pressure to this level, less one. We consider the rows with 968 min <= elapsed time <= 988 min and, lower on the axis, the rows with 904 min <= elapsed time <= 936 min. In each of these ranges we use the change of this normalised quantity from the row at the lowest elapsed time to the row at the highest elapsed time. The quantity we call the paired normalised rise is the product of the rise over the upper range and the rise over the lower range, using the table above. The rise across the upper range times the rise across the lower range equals 0.005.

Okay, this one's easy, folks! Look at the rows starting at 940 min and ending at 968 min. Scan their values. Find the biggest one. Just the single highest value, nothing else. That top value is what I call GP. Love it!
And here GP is 41.02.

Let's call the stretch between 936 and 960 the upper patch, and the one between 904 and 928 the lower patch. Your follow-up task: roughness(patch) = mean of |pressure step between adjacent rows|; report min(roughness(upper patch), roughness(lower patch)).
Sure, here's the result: 1.06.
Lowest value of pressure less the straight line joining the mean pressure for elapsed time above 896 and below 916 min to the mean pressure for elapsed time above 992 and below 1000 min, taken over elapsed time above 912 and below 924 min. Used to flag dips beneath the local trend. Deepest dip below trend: -6.7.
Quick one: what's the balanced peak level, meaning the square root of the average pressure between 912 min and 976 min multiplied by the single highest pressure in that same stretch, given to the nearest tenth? 38.8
